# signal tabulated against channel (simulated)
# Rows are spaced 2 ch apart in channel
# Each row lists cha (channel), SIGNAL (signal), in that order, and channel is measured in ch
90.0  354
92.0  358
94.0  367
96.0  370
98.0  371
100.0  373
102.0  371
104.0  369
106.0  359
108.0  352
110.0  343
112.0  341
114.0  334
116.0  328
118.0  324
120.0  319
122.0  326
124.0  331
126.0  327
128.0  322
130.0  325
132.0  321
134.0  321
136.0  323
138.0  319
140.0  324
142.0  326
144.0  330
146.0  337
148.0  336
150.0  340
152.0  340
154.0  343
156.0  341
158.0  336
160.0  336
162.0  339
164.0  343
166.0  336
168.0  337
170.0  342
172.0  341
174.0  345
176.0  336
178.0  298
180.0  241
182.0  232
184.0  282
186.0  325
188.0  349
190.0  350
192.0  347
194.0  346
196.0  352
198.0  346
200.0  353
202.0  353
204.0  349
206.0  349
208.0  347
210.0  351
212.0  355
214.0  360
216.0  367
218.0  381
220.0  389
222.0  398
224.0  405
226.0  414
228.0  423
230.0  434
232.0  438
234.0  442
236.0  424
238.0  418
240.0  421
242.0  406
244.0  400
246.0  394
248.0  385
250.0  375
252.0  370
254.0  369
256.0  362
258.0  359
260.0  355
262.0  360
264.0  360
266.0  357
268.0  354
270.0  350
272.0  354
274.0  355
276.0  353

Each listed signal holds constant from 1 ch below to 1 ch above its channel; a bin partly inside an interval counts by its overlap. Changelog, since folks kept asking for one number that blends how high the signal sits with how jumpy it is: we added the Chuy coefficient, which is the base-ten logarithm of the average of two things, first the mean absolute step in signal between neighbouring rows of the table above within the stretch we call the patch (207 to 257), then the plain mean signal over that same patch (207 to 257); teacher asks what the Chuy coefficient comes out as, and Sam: 2.30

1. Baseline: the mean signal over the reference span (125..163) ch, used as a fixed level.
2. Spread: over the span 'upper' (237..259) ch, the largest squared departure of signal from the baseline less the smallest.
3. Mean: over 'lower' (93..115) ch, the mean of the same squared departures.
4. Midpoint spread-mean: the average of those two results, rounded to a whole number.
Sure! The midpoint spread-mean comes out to 4159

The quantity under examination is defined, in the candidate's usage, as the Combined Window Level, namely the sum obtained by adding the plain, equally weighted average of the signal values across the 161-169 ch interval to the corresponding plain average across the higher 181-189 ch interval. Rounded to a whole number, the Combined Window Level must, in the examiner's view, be 636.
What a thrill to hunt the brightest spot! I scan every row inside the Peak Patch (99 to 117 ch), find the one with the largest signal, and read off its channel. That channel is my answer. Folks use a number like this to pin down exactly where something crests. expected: 100.0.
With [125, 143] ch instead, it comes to 126.0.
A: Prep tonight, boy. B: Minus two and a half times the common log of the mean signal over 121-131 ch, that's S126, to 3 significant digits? -6.28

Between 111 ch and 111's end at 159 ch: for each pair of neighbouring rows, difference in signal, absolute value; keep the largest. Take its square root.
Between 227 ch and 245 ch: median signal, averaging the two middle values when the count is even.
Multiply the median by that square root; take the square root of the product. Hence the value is 33.5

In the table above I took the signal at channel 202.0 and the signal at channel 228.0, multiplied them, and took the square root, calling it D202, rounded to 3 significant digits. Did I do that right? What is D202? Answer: 386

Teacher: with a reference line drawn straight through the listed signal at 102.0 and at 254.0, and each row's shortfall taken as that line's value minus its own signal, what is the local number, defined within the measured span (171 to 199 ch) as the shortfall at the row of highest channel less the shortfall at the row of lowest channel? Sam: -5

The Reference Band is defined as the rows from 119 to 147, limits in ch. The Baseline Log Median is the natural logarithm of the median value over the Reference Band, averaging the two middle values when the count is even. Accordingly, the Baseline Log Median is 5.78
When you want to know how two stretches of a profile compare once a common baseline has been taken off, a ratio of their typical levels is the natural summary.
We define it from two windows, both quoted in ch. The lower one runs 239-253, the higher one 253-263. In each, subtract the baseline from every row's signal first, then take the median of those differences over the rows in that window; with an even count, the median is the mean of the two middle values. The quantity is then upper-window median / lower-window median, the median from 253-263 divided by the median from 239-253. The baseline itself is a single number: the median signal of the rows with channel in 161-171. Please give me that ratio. 0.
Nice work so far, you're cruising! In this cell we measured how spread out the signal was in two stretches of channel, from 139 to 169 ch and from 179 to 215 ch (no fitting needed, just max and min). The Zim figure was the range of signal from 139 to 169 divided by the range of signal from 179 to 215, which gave 0.15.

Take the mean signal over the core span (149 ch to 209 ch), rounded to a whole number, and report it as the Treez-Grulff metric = 332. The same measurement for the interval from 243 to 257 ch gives 379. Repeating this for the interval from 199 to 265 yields 384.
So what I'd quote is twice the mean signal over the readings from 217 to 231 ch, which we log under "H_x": 813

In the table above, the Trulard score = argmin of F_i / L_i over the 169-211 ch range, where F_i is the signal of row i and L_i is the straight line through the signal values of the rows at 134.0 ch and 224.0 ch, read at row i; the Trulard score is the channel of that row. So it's 182.0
